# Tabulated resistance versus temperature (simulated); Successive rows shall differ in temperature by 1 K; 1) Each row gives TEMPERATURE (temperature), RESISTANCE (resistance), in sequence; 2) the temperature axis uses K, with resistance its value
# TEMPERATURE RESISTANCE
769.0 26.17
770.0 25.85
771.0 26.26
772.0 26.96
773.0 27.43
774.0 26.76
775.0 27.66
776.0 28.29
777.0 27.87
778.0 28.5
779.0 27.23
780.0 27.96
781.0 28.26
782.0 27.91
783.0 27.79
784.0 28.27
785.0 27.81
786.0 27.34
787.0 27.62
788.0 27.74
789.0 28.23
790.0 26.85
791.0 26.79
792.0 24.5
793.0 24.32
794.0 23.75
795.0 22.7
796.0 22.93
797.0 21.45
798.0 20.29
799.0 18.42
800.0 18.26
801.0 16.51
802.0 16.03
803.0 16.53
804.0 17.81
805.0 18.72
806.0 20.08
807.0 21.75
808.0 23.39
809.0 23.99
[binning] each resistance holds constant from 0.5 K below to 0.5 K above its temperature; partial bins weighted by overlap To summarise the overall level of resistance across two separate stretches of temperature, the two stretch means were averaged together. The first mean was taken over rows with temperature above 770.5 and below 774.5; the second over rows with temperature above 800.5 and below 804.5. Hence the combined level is 21.8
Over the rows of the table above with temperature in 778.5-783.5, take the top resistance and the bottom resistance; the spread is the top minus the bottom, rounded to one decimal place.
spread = 1.0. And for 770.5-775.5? 1.4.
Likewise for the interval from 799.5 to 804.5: 2.2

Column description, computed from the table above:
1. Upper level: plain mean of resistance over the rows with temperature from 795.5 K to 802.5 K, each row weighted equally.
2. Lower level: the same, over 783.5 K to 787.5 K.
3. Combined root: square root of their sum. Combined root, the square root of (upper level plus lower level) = 6.8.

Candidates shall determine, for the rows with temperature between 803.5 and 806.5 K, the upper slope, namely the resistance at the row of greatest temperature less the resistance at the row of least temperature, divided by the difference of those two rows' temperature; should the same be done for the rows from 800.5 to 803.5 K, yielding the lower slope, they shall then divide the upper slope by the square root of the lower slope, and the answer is 11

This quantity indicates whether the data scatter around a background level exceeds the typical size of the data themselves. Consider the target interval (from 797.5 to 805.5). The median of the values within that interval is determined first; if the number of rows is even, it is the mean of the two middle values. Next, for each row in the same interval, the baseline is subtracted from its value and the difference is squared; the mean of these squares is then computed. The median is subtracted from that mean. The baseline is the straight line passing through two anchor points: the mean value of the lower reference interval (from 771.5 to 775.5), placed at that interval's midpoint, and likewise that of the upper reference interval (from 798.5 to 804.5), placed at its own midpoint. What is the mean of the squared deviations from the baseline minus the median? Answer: -16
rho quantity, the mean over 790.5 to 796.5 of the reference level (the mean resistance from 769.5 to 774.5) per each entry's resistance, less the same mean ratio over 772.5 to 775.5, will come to 0.13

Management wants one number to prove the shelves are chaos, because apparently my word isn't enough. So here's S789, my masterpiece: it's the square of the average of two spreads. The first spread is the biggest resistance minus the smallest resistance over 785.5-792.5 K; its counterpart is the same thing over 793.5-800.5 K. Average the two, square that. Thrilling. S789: 21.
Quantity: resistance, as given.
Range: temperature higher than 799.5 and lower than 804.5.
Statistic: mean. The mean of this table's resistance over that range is 17.0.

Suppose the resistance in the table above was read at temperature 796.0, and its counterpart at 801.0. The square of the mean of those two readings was 389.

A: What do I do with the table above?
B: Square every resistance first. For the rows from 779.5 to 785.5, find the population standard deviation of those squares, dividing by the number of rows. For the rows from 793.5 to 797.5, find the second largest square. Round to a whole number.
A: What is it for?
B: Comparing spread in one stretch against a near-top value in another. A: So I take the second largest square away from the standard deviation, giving -515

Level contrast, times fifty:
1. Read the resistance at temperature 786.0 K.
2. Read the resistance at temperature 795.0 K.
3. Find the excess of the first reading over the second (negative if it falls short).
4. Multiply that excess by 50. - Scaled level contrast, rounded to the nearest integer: 232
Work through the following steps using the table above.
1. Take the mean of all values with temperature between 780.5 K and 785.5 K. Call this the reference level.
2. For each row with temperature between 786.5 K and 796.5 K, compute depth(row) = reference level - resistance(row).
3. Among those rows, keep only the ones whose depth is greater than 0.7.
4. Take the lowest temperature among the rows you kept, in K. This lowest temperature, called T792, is 790.0 K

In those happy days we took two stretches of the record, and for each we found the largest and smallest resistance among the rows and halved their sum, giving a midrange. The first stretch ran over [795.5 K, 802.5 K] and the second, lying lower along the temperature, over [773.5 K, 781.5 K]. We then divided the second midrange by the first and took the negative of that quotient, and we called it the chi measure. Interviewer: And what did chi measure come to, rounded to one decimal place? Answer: -1.4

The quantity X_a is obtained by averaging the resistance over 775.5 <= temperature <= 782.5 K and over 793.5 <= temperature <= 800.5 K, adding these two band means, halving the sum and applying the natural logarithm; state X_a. 3.20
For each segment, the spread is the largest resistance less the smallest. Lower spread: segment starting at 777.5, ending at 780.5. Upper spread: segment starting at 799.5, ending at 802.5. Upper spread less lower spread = 1.0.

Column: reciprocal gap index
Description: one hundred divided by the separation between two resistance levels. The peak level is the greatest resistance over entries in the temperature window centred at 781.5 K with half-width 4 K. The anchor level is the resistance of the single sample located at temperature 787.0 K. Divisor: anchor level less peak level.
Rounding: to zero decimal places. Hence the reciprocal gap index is -114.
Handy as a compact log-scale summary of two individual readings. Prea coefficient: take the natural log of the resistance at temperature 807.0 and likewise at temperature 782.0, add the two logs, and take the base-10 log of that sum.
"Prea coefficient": 0.807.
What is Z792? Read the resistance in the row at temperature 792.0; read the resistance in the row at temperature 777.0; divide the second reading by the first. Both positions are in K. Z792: 1.14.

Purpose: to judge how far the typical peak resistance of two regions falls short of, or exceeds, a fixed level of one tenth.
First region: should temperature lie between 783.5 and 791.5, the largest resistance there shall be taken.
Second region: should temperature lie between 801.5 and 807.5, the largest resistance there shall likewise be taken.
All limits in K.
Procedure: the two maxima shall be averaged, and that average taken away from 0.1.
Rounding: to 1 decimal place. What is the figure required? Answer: -24.9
